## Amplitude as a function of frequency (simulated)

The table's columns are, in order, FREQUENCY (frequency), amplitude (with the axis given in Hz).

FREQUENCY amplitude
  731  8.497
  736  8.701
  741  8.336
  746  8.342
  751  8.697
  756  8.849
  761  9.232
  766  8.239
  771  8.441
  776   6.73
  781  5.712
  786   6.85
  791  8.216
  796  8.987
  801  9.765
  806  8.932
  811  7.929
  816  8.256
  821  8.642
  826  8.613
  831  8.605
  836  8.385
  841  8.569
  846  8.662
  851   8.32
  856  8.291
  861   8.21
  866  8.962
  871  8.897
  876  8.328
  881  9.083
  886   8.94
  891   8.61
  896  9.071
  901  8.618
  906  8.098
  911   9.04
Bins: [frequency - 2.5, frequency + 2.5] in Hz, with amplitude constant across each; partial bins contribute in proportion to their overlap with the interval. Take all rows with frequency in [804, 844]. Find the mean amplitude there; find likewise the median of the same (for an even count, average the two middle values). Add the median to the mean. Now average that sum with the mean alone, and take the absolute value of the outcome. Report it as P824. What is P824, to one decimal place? 12.8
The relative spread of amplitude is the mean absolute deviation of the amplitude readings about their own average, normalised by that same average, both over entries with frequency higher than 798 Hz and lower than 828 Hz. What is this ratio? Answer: 0.051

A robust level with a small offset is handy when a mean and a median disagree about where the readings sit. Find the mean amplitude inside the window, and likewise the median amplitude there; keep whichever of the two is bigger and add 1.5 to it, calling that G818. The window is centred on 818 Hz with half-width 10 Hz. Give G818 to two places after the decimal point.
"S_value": 9.93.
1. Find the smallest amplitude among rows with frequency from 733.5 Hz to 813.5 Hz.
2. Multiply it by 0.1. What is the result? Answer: 0.57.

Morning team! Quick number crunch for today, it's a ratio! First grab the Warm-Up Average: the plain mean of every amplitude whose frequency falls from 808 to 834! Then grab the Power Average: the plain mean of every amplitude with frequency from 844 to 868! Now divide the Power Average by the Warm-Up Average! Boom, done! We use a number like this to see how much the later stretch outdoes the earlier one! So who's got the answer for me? 1.01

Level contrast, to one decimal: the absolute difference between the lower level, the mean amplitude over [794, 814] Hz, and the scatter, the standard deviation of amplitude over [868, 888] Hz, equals 8.6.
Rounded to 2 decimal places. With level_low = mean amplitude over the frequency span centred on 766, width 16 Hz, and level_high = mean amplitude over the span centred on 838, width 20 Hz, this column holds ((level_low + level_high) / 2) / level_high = 1.00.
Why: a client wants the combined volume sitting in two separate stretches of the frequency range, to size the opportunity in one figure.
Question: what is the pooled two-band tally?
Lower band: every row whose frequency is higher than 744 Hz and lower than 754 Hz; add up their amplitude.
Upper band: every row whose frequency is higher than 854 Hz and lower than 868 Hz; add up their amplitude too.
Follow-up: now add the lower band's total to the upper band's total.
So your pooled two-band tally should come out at 43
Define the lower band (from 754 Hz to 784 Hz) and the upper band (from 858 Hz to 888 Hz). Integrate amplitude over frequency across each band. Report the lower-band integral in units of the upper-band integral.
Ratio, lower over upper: 0.90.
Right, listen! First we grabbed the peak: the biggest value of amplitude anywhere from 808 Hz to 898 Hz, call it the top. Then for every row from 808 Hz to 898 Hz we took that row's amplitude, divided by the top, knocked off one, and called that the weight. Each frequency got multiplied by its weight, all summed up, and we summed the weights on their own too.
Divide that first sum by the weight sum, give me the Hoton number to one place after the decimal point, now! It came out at 843.8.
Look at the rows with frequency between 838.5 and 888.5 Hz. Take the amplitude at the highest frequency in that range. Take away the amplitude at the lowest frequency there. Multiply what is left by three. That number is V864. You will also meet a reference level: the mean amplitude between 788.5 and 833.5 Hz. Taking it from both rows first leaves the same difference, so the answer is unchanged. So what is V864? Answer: 1.1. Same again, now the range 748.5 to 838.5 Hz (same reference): -0.9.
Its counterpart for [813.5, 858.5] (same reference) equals 0.1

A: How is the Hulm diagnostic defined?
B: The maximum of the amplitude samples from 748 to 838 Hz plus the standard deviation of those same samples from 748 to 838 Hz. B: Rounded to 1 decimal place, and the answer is 10.7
